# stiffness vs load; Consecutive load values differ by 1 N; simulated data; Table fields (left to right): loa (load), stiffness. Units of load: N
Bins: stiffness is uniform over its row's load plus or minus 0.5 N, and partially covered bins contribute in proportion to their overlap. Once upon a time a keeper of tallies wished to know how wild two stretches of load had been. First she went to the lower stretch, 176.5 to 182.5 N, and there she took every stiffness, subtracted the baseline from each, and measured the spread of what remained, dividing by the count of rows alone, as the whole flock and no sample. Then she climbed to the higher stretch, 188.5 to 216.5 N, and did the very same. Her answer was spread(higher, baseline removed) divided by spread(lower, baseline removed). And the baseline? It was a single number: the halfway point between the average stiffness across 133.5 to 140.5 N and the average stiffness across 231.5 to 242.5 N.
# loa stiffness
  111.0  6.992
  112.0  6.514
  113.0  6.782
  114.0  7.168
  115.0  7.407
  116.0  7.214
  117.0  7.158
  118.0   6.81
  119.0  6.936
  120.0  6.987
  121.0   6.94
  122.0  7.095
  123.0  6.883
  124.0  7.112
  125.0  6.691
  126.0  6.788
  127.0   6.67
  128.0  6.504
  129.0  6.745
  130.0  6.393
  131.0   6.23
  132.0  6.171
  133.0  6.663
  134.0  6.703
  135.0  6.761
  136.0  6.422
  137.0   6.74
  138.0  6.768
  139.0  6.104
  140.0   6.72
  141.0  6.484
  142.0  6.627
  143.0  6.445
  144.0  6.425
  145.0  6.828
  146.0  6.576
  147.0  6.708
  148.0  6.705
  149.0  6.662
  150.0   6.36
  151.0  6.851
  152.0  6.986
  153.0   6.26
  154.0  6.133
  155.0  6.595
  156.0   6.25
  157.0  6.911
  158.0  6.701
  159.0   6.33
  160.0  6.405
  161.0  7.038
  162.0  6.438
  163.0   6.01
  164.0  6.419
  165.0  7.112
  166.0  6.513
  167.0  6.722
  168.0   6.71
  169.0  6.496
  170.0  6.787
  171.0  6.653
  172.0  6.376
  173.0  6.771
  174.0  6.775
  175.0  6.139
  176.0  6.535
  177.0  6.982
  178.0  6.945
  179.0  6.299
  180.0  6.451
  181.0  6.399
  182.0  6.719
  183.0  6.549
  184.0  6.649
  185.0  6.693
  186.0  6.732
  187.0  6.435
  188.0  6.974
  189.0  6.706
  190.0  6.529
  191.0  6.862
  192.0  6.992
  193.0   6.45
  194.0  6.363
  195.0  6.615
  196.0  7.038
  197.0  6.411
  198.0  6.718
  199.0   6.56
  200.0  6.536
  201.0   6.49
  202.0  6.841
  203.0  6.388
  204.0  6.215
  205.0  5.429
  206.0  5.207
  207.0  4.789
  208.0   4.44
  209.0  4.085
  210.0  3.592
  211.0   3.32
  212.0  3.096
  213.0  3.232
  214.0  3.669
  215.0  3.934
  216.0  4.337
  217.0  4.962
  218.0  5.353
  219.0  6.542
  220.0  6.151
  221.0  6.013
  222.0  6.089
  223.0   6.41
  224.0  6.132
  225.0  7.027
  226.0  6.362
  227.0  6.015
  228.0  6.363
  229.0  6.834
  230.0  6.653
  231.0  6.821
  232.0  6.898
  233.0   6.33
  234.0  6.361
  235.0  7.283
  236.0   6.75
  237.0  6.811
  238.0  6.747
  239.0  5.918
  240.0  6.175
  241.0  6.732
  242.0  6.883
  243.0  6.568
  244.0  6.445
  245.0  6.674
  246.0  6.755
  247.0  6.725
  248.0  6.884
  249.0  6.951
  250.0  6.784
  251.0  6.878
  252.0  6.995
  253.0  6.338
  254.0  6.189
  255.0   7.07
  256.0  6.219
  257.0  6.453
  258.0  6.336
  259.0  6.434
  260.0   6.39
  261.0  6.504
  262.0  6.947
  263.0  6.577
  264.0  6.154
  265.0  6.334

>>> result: 5.0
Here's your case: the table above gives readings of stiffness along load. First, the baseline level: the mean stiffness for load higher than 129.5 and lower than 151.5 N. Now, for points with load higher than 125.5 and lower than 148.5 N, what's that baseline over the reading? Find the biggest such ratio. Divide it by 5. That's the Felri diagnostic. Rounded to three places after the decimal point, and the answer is 0.215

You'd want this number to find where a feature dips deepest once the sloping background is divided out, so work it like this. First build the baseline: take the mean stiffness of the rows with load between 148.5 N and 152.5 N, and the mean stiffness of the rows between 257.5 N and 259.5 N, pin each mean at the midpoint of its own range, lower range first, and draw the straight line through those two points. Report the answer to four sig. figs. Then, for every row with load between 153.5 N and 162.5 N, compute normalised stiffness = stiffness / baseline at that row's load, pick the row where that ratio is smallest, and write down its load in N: 154.0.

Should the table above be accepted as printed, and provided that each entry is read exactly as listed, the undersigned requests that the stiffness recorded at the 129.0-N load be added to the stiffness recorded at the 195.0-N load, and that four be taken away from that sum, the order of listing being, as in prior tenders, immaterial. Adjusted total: 9.4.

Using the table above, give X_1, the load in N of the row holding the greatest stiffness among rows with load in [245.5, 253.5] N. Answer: 252.0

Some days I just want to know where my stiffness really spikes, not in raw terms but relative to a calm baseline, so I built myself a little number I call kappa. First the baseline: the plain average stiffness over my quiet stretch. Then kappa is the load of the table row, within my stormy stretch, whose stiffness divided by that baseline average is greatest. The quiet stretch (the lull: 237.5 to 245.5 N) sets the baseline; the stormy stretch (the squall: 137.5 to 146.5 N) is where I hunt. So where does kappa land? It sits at 145.0 N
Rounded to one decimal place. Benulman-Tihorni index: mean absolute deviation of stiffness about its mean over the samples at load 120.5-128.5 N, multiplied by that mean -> 1.2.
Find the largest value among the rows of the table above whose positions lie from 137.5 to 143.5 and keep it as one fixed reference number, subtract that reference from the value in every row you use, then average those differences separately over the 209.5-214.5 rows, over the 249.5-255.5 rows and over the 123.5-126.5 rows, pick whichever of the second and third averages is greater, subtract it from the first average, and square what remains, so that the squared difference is 12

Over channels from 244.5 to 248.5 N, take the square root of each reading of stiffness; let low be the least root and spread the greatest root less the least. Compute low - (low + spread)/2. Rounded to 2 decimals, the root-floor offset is 1.27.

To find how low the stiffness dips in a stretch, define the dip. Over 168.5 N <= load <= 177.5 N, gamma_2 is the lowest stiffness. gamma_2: 6.139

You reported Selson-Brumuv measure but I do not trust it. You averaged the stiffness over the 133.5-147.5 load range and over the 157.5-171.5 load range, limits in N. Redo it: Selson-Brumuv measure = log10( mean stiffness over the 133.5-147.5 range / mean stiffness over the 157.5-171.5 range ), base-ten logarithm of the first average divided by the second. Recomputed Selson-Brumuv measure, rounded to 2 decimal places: 0.00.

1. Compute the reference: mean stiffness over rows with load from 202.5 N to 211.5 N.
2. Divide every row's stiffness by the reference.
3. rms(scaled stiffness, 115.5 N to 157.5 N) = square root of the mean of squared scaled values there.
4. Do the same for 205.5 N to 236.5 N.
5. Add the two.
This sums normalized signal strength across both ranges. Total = 2.55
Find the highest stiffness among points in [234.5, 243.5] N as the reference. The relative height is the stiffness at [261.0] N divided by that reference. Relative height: 0.893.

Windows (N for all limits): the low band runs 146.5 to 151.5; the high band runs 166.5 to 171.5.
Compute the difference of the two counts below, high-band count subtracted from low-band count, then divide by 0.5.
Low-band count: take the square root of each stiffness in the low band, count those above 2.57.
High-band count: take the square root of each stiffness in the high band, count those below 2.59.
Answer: 4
